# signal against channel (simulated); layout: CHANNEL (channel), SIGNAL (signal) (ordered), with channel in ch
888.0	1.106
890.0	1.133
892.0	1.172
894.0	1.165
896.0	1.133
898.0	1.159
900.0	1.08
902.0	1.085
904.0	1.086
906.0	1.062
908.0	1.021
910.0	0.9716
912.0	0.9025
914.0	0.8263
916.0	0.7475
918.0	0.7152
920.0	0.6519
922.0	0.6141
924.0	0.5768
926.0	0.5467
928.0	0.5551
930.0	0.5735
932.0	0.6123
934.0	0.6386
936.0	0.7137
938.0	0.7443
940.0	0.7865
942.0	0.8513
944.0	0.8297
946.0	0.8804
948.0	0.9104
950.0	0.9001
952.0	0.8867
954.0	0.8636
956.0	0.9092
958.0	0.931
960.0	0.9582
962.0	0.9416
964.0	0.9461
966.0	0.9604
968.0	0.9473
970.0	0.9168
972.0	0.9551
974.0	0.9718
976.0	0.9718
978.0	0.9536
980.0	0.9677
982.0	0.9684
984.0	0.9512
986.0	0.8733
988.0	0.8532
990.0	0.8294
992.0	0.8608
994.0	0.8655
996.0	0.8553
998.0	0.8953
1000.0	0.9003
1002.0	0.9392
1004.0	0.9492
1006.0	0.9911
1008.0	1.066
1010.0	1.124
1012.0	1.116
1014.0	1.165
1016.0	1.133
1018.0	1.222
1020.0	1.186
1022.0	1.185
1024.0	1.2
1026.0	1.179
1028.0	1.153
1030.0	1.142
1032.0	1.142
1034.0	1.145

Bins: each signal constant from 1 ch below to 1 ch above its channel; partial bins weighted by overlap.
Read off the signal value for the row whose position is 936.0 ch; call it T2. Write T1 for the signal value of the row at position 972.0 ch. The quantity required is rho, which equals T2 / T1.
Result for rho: 0.75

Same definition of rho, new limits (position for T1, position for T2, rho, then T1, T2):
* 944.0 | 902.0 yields 1.31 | 0.8297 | 1.085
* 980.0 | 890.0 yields 1.17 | 0.9677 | 1.133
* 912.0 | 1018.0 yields 1.35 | 0.9025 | 1.222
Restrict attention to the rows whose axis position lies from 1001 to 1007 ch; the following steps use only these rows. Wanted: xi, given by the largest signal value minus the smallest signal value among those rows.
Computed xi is 0.052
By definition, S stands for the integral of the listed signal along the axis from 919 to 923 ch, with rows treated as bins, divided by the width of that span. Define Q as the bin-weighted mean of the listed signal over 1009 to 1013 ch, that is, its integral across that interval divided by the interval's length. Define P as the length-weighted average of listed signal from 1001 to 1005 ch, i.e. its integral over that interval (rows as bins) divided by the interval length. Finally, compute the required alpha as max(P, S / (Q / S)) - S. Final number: 0.31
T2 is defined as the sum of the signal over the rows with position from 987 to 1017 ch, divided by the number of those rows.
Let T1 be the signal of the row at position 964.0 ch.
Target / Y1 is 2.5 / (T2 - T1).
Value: 107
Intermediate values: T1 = 0.9461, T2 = 0.97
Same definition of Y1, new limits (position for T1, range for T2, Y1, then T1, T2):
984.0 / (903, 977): -21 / 0.9512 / 0.83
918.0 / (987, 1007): 14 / 0.7152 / 0.89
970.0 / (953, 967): 189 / 0.9168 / 0.93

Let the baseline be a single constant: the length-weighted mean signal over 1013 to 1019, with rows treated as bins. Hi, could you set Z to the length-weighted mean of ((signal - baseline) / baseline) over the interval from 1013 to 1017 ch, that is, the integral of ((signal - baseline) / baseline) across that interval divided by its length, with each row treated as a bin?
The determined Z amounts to -0.02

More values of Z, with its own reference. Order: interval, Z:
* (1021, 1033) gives -0.01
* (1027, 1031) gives -0.02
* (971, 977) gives -0.18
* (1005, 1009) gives -0.12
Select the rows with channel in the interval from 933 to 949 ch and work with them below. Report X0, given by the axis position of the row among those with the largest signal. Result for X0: 948.0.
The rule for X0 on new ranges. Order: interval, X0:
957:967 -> 966.0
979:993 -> 982.0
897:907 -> 898.0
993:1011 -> 1010.0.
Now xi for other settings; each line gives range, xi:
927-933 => 0.057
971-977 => 0.017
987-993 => 0.031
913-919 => 0.111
